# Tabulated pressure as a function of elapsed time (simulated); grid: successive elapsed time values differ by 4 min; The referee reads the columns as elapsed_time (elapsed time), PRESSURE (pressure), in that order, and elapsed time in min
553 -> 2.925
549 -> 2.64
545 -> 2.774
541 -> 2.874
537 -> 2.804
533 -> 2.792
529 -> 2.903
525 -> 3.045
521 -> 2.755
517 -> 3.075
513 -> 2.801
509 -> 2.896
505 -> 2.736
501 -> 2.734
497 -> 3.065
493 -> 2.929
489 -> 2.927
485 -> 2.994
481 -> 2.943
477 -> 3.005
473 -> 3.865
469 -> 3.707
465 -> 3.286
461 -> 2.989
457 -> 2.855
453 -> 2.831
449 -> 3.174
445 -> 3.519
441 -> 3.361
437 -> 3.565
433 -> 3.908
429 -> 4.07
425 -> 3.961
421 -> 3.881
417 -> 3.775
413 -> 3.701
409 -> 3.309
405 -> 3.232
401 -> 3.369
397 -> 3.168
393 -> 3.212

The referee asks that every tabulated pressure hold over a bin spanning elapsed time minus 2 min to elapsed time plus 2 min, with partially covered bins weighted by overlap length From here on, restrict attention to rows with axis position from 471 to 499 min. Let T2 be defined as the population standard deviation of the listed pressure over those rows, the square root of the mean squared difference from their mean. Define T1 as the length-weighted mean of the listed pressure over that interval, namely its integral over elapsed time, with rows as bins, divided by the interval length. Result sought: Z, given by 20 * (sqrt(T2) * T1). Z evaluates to 35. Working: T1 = 3.10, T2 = 0.31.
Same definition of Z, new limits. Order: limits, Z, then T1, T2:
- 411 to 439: 30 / 3.84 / 0.16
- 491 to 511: 20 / 2.87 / 0.13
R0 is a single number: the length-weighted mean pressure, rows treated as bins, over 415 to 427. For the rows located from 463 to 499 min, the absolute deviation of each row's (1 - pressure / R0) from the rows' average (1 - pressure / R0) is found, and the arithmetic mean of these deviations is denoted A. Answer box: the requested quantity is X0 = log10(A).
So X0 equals -1.13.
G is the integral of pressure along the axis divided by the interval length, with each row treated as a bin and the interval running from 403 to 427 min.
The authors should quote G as 3.64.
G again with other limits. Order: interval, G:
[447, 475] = 3.24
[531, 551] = 2.78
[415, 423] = 3.83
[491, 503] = 2.91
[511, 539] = 2.88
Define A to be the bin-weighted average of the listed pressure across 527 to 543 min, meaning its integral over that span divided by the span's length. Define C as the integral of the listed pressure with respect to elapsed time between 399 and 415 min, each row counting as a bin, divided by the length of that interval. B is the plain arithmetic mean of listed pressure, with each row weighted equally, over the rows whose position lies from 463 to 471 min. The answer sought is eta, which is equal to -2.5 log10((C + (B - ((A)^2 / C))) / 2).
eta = -0.9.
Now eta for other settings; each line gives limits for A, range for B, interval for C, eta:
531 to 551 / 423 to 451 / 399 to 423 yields -1.0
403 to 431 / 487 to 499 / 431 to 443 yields -0.4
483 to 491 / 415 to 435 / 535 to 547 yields -0.6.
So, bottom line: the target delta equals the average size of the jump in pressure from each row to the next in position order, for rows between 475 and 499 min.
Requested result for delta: 0.06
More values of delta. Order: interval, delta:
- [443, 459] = 0.24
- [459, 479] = 0.43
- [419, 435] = 0.12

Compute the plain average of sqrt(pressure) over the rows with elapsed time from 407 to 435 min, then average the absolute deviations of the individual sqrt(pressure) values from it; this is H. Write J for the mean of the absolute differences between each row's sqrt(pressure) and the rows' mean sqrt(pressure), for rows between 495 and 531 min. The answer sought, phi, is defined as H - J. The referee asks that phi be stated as 0.01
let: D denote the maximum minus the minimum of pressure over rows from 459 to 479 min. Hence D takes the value 0.9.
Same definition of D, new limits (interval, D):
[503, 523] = 0.3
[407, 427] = 0.7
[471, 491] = 0.9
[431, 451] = 0.7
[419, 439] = 0.5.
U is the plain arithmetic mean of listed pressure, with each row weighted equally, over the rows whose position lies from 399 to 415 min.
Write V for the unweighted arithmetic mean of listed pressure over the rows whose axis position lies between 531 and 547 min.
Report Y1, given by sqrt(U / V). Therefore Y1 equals 1.10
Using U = 3.4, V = 2.81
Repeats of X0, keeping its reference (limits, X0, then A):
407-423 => -1.34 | 0.05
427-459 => -1.04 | 0.09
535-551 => -1.77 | 0.02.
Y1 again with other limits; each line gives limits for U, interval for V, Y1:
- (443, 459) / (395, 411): 0.97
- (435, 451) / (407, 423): 0.96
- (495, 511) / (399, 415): 0.92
